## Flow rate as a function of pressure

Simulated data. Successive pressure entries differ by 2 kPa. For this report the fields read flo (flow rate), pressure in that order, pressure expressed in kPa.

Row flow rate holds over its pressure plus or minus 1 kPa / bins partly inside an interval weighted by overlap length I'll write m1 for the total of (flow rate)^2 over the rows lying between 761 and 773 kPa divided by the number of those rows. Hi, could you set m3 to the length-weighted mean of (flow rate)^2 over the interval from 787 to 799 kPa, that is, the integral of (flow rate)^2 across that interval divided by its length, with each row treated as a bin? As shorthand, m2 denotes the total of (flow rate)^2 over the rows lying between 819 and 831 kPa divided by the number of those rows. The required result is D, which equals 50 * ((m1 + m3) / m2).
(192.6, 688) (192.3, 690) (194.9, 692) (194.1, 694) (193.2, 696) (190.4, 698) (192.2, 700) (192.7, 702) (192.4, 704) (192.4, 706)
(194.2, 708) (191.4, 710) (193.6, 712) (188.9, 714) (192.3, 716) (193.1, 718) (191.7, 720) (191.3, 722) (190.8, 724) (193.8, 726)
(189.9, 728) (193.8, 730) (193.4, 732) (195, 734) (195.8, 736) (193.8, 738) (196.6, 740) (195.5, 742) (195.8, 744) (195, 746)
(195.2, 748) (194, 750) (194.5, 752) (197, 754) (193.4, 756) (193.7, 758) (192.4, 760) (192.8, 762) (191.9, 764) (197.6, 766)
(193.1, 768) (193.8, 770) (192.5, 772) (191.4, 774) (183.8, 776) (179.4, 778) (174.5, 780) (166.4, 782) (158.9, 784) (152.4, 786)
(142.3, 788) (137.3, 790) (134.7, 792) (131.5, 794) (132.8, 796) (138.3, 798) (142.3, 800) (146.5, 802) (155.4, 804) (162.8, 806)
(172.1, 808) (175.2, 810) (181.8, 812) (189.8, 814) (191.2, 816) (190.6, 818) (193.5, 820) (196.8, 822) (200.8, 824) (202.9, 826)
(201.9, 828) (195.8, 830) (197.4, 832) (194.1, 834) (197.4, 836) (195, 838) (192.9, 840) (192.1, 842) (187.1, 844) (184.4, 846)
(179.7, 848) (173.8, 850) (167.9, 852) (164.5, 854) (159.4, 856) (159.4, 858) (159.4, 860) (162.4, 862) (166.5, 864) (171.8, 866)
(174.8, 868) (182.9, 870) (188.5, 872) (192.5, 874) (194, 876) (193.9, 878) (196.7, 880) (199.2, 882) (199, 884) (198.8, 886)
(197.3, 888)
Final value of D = 71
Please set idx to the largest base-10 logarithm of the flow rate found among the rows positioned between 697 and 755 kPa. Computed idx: 2.294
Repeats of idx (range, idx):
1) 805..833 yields 2.307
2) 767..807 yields 2.287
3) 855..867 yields 2.235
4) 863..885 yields 2.299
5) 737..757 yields 2.294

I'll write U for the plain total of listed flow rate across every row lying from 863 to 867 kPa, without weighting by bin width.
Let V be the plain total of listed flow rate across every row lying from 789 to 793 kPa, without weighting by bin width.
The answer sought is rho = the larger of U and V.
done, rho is 338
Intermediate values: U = 338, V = 272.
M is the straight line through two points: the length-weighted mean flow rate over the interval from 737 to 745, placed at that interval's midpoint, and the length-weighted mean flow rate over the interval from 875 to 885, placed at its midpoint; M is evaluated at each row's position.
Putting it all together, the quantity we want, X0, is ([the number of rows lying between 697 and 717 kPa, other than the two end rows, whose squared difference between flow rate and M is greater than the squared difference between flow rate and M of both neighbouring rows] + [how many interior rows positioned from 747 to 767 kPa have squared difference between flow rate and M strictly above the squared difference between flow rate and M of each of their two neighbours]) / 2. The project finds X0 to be 3.50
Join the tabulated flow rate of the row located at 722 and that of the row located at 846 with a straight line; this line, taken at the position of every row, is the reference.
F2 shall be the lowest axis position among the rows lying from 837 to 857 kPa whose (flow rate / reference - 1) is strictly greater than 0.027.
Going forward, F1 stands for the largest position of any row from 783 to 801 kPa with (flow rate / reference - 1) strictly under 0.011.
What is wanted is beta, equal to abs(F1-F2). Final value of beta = 38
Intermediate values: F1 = 800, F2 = 838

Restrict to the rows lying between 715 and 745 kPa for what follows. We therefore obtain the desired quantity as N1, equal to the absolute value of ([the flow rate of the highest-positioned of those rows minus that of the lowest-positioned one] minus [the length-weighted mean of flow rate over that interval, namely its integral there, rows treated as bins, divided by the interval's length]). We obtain 190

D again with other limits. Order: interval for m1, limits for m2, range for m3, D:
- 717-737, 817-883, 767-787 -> 101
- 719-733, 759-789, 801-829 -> 108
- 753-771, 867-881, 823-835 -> 108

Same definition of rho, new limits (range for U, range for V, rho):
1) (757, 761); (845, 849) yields 386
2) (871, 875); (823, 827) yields 404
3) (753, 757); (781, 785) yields 390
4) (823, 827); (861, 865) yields 404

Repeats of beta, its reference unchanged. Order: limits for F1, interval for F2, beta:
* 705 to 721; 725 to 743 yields 16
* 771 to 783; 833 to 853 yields 52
